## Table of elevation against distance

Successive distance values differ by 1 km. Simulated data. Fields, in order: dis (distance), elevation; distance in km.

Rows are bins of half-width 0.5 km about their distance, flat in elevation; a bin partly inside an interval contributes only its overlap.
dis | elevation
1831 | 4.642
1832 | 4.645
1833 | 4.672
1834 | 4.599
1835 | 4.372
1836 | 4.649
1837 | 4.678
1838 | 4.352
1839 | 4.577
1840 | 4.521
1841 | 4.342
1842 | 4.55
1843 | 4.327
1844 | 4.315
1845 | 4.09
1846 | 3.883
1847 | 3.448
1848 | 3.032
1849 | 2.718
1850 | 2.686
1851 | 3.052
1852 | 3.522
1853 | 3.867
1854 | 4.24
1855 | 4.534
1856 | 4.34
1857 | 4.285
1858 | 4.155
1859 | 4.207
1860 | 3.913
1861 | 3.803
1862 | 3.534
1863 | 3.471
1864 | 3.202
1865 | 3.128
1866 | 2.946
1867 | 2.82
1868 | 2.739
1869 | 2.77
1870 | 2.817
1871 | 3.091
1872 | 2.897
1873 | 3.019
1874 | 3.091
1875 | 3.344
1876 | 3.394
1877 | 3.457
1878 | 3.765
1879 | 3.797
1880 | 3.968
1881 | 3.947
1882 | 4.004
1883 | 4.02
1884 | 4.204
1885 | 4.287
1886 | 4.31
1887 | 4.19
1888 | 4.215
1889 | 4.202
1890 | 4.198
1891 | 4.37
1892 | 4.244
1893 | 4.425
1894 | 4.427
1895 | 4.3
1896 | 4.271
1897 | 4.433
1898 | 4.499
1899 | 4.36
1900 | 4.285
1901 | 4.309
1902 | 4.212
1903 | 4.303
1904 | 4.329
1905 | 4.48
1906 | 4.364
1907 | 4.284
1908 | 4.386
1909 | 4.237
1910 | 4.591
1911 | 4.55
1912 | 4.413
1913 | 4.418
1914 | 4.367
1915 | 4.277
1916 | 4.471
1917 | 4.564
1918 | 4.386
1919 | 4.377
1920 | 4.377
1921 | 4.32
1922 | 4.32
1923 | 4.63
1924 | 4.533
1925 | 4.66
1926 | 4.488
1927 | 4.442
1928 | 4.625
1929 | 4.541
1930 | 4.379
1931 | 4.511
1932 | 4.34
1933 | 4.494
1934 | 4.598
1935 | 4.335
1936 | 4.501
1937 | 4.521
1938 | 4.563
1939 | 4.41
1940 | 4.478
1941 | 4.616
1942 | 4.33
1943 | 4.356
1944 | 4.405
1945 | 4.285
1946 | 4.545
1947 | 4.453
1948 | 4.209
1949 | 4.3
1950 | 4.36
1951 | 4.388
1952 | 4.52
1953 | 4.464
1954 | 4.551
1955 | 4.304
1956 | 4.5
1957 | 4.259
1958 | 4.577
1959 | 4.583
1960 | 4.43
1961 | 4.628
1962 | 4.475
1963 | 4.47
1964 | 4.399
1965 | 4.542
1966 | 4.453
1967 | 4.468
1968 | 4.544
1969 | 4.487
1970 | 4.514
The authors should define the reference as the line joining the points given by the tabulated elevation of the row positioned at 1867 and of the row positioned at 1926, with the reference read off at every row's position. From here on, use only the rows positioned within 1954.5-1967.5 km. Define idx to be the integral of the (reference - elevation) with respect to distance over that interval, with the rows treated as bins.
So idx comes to 13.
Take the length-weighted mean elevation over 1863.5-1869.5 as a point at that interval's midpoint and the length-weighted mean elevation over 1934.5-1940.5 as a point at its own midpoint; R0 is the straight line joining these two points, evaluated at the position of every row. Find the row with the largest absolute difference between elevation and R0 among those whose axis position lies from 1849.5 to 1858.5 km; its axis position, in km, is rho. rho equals 1855 km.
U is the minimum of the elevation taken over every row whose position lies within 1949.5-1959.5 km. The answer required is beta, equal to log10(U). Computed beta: 0.629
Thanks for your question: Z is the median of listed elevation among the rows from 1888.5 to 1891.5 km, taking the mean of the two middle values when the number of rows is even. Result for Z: 4.2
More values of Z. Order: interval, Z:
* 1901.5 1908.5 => 4.3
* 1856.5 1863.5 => 3.9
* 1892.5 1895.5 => 4.4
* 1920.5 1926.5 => 4.5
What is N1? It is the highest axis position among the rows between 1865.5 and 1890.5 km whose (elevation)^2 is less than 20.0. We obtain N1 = 1890 km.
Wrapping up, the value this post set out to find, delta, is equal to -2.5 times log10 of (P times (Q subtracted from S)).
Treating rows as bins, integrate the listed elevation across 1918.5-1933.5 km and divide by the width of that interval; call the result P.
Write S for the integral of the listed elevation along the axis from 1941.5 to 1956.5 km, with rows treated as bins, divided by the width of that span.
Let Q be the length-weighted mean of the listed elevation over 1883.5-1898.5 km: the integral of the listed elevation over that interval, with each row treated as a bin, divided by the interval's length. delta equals 0.95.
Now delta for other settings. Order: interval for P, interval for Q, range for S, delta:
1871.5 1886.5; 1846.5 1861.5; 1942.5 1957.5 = -0.99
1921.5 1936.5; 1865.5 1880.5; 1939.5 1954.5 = -1.85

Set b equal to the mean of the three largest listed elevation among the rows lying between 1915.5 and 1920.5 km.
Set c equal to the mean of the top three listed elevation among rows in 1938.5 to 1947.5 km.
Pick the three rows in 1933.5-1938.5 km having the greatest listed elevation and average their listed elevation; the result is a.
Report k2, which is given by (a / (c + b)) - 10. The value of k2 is -9.494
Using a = 4.56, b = 4.47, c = 4.55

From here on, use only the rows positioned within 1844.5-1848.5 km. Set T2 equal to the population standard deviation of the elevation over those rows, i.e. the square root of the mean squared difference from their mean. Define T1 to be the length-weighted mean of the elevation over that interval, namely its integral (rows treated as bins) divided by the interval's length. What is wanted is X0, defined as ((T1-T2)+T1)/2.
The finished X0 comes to 3.41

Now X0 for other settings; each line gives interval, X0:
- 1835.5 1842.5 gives 4.46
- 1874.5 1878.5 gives 3.41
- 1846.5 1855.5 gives 3.15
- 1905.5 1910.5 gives 4.31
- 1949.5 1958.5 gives 4.38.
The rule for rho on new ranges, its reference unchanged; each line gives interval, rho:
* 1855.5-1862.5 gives 1856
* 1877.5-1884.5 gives 1884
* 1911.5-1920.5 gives 1917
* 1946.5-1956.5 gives 1955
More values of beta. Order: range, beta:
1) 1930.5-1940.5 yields 0.637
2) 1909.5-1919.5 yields 0.631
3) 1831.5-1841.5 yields 0.638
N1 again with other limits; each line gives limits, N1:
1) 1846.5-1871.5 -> 1871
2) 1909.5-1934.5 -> 1932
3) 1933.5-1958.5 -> 1957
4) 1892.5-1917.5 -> 1916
